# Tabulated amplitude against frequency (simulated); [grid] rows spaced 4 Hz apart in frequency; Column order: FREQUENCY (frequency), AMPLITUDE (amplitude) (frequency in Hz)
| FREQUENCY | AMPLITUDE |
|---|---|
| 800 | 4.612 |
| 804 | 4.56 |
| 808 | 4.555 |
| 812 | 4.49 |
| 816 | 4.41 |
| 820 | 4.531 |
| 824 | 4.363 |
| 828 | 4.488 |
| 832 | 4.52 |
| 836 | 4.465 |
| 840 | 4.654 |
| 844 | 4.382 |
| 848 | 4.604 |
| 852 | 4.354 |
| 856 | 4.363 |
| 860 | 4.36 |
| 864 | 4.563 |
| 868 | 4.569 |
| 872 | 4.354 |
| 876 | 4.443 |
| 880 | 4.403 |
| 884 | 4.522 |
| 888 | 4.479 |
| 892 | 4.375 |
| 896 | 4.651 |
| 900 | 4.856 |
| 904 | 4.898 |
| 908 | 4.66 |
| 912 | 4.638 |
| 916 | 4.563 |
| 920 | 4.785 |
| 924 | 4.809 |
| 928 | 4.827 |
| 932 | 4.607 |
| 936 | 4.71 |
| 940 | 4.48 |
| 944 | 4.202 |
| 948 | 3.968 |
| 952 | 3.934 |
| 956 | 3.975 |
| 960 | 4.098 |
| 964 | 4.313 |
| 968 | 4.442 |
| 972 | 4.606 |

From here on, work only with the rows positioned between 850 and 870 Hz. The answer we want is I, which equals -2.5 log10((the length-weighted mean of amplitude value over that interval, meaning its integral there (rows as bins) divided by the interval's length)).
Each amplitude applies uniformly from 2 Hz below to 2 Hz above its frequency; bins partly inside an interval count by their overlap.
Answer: -1.62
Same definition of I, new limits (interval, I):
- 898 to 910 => -1.70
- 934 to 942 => -1.66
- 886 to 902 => -1.65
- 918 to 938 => -1.69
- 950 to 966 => -1.53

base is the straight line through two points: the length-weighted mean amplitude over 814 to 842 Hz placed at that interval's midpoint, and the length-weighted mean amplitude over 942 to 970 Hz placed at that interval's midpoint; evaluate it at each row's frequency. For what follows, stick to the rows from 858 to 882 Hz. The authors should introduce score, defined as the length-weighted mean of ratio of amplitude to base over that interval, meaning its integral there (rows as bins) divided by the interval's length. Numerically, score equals 1.02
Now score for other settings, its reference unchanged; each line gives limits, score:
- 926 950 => 1.07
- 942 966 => 0.99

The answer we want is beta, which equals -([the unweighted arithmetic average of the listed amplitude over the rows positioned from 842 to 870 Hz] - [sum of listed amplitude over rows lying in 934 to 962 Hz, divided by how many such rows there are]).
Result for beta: -0.26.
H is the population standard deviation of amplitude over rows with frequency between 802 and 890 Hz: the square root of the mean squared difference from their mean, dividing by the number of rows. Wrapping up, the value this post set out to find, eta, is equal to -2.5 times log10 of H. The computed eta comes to 2.6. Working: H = 0.089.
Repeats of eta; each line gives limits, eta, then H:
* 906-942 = 2.4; 0.111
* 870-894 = 3.1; 0.059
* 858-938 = 1.9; 0.167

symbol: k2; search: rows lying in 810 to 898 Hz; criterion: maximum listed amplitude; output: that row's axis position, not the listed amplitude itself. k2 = 840 Hz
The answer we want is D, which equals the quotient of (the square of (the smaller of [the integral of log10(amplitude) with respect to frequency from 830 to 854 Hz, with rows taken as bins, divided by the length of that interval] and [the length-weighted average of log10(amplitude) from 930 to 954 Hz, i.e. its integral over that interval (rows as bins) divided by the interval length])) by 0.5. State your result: 0.804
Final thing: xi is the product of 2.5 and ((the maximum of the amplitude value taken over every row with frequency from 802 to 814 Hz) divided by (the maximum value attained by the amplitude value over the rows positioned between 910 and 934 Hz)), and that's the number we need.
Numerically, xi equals 2.36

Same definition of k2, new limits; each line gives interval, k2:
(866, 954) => 904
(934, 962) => 936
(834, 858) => 840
